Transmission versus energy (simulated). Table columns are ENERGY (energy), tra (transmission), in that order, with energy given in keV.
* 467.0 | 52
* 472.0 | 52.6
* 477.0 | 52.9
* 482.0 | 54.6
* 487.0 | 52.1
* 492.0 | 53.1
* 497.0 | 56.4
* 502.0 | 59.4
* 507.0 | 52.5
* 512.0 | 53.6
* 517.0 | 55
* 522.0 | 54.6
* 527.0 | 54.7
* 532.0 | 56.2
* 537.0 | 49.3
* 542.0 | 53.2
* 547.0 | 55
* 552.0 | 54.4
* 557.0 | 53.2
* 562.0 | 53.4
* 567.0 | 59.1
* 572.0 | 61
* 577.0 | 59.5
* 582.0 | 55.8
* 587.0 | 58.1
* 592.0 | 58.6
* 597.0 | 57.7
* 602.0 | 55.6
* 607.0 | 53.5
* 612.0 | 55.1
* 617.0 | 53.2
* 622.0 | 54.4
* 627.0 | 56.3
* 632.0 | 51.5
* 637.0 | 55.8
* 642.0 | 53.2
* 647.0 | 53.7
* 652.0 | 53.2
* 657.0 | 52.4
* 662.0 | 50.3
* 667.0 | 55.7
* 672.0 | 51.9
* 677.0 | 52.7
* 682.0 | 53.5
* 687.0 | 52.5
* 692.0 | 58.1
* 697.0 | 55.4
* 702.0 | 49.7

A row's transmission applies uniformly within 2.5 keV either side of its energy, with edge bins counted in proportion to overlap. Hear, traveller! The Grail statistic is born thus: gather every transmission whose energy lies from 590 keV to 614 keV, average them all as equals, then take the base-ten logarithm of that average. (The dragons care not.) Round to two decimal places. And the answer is 1.75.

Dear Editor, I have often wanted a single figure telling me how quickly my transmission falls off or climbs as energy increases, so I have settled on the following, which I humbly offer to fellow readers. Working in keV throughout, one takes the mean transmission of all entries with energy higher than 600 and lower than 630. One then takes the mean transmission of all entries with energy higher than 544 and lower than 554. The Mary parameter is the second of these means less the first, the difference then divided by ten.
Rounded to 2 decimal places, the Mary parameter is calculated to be 0.00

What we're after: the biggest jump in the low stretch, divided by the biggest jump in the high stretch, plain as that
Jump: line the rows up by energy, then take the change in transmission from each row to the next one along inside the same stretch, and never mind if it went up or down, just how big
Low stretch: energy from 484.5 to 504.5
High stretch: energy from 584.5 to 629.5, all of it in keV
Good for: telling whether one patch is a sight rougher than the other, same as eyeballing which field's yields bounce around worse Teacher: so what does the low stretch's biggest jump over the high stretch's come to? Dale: 1.6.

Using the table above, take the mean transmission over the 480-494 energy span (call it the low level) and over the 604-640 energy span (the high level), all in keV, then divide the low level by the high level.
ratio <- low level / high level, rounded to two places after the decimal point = 0.98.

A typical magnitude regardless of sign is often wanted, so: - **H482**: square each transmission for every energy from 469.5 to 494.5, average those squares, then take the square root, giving 53.1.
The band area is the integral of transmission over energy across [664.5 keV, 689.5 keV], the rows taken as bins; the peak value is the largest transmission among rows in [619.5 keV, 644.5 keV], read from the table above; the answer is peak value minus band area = -1275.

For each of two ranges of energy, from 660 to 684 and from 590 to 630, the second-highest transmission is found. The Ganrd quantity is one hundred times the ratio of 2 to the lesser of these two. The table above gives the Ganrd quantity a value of 3.74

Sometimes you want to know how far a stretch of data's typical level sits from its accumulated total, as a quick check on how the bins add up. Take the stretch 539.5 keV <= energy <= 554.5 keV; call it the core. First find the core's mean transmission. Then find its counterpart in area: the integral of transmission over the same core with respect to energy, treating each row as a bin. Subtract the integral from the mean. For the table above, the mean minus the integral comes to -759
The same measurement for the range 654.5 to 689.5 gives -1792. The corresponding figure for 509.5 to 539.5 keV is -1563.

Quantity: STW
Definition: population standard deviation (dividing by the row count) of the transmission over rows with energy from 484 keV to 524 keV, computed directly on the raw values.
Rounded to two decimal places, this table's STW 2.25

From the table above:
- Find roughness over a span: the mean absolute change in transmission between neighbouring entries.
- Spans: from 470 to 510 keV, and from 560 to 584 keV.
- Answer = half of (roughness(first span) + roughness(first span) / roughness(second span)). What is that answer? 1.75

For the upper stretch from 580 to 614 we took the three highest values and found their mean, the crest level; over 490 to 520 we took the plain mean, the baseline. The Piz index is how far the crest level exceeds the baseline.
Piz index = 3.1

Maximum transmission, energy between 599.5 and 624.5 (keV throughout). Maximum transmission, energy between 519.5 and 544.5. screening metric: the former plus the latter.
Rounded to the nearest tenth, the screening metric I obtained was 111.8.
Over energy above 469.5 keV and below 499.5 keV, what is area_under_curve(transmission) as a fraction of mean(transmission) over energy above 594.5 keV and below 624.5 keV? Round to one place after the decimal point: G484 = 29.3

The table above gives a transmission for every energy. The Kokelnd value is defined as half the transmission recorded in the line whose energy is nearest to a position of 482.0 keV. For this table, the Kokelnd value 27.3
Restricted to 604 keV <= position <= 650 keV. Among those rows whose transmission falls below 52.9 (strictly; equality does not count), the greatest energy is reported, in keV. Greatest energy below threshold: 632.0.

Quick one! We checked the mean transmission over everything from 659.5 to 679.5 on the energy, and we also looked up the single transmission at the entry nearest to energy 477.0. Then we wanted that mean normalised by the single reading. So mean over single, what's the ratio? 1.00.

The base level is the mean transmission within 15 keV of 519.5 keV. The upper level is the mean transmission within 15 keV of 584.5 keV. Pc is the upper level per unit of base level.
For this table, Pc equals 1.07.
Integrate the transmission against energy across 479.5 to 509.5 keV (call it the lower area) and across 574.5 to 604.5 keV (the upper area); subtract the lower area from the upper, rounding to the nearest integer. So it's 86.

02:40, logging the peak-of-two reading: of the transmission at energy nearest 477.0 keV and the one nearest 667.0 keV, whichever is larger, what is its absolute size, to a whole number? 56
